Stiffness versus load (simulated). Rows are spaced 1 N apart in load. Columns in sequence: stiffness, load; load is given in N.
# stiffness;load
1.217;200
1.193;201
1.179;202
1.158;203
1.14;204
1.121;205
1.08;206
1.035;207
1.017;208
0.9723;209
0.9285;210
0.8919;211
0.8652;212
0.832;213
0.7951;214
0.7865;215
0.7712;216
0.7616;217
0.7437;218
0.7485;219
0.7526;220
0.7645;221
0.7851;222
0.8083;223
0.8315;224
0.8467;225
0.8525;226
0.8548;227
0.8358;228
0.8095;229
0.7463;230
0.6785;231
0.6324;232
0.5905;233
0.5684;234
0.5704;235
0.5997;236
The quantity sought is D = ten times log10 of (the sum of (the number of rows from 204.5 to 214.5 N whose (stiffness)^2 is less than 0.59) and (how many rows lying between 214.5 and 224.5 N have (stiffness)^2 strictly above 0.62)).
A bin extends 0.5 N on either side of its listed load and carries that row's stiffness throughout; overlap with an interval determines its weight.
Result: 3.0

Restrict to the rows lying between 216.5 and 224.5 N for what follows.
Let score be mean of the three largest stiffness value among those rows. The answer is 0.81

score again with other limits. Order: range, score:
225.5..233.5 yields 0.85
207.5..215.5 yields 0.97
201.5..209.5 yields 1.16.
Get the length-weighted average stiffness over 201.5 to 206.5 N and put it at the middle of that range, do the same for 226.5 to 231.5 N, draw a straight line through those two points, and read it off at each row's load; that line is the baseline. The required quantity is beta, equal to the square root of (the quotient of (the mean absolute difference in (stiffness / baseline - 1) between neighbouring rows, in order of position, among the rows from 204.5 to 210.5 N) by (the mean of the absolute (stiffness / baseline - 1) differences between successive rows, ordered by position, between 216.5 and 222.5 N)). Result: 1.06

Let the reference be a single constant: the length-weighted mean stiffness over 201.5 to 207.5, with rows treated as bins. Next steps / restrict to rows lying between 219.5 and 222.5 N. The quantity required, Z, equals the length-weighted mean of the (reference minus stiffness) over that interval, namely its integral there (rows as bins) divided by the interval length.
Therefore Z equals 0.35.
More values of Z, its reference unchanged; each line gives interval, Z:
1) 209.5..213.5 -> 0.24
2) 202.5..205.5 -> -0.02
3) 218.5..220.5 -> 0.37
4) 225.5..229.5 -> 0.28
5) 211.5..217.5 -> 0.32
